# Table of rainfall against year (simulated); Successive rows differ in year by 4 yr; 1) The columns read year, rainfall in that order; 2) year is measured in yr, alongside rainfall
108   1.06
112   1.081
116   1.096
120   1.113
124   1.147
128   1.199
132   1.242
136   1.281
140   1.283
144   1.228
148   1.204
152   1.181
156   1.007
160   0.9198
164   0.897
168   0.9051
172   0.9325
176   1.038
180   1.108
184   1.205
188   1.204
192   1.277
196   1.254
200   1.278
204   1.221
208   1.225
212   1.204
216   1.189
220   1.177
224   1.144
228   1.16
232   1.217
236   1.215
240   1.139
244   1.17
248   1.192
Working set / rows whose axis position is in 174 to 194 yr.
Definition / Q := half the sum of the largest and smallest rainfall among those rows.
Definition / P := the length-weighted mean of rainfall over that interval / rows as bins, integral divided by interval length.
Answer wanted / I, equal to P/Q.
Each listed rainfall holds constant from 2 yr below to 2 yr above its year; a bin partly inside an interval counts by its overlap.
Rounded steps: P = 1.166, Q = 1.16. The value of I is 1.01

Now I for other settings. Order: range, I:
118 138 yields 1.00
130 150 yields 1.00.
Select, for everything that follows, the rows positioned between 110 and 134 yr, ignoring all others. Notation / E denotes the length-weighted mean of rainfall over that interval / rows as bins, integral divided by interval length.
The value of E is 1.15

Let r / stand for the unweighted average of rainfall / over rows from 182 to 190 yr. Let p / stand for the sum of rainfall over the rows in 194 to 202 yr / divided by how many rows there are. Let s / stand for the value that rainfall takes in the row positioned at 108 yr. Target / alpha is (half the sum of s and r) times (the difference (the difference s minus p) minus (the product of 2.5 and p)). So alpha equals -3.8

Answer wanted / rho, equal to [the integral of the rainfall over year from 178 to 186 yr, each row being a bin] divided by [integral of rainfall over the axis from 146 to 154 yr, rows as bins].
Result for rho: 0.97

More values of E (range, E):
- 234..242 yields 1.18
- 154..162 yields 0.96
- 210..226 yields 1.18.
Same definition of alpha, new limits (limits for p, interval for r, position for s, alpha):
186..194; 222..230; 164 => -3.5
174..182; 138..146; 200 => -3.1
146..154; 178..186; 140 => -3.5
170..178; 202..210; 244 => -2.7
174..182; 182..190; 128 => -3.1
